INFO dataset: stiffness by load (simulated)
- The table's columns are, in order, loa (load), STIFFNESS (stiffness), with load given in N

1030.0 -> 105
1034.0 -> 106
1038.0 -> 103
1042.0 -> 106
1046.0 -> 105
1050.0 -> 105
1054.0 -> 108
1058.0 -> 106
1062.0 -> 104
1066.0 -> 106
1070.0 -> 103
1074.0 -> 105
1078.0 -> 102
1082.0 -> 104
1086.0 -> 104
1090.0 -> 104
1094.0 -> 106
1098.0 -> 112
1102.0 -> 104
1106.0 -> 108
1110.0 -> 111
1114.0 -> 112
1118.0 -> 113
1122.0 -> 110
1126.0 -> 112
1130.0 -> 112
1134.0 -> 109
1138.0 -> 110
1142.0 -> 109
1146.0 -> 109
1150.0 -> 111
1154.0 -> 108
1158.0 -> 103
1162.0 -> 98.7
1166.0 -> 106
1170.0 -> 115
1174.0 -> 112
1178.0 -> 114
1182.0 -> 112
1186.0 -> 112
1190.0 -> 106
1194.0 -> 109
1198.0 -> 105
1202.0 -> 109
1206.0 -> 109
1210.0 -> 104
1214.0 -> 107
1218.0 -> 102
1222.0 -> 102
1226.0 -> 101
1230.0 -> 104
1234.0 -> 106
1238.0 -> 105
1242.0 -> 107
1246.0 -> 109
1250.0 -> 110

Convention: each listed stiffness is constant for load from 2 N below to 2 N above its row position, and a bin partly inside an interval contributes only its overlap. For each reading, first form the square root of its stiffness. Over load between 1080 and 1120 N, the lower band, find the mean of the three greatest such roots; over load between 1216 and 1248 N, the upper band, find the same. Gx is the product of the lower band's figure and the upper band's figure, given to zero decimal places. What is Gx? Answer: 110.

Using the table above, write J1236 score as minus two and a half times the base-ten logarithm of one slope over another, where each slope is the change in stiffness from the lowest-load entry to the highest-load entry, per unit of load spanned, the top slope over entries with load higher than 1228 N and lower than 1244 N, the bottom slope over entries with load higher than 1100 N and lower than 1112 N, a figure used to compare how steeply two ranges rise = 1.4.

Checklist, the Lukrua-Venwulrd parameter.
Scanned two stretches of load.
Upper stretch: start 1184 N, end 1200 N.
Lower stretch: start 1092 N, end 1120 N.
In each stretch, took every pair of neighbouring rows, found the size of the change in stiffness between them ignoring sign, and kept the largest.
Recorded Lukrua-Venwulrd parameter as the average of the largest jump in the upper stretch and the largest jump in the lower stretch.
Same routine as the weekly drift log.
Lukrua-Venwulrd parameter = 7.0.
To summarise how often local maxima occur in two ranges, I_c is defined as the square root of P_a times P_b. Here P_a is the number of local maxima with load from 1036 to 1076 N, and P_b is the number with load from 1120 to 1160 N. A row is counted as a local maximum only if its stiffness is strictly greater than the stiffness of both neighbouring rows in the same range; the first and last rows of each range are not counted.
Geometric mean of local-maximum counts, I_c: 2.4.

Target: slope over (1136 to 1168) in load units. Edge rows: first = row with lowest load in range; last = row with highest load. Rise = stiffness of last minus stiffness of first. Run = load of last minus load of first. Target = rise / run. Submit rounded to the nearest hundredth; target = -0.14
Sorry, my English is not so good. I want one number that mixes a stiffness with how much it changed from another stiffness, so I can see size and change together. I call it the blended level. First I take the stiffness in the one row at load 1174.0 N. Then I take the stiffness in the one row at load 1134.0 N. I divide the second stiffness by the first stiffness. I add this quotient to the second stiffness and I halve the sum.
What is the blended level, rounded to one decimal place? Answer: 55.0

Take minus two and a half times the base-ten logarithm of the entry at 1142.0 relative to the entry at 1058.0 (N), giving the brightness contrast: -0.03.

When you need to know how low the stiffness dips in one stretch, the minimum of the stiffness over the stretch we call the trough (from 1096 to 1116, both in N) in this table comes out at 104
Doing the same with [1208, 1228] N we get 101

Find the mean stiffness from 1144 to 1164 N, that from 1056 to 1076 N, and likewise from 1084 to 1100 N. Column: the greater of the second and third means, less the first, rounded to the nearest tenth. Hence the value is 0.6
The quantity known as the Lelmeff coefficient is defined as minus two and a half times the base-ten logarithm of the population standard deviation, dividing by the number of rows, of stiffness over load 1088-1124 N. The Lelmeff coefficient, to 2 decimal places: -1.30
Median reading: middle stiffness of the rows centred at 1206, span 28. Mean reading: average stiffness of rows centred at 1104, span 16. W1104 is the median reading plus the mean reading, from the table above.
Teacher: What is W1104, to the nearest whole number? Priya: 216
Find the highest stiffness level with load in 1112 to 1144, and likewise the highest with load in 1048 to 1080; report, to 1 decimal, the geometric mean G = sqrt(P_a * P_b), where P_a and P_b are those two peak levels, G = 110.5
